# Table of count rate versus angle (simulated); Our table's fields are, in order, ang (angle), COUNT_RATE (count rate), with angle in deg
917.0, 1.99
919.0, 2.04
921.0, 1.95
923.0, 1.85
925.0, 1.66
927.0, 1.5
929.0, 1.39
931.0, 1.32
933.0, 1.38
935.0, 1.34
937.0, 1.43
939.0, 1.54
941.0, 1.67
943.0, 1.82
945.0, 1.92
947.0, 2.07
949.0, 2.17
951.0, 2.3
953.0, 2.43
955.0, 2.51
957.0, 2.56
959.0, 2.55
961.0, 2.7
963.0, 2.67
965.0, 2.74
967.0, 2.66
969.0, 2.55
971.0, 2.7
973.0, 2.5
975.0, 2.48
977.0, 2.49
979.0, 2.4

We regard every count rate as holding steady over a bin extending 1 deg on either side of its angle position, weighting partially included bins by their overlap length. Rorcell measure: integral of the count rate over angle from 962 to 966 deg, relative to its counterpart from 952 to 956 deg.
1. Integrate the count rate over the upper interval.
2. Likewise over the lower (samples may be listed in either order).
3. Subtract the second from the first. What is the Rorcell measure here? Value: 0.9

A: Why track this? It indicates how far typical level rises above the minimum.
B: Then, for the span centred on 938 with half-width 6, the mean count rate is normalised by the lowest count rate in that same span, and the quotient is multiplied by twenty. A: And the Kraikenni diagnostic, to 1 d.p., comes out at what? 22.8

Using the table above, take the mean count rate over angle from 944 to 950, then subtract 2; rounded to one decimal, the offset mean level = 0.1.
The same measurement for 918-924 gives -0.1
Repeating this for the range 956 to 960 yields 0.6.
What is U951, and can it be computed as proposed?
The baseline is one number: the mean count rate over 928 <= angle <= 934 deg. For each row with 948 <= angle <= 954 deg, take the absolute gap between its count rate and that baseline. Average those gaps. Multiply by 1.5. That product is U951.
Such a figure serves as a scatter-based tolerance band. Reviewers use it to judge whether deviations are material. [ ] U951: 1.4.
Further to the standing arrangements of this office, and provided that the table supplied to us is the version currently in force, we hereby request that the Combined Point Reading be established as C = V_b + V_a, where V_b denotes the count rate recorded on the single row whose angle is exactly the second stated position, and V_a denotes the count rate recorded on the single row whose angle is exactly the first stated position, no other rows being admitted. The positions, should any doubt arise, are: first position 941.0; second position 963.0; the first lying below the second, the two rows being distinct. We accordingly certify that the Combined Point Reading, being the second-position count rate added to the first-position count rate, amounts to 4.34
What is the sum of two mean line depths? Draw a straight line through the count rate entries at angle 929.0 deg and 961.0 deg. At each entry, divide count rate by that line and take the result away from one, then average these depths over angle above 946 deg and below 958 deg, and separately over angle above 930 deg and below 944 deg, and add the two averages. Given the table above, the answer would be 0.12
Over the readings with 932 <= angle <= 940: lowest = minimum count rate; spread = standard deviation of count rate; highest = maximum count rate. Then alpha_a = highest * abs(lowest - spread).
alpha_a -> 1.9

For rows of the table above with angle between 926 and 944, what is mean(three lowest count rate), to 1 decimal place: 1.3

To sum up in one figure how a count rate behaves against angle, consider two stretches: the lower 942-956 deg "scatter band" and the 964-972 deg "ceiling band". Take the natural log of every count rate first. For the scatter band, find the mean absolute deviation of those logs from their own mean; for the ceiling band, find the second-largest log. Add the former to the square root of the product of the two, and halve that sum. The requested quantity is 0.20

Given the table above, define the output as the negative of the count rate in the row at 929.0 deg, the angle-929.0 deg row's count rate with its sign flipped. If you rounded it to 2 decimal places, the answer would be -1.39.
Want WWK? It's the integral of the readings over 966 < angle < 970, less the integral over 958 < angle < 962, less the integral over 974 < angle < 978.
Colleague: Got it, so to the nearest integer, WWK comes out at -10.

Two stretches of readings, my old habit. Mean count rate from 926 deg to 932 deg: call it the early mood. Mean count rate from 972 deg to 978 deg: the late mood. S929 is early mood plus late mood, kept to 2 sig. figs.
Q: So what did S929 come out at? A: 3.9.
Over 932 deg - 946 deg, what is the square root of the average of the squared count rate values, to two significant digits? 1.6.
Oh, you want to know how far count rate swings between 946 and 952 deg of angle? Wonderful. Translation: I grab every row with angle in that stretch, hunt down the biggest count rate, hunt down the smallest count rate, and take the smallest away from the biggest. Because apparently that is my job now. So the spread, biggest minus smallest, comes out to 0.23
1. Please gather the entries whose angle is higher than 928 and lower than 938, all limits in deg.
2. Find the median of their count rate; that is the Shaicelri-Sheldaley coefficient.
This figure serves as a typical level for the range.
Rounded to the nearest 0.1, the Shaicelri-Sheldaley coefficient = 1.4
